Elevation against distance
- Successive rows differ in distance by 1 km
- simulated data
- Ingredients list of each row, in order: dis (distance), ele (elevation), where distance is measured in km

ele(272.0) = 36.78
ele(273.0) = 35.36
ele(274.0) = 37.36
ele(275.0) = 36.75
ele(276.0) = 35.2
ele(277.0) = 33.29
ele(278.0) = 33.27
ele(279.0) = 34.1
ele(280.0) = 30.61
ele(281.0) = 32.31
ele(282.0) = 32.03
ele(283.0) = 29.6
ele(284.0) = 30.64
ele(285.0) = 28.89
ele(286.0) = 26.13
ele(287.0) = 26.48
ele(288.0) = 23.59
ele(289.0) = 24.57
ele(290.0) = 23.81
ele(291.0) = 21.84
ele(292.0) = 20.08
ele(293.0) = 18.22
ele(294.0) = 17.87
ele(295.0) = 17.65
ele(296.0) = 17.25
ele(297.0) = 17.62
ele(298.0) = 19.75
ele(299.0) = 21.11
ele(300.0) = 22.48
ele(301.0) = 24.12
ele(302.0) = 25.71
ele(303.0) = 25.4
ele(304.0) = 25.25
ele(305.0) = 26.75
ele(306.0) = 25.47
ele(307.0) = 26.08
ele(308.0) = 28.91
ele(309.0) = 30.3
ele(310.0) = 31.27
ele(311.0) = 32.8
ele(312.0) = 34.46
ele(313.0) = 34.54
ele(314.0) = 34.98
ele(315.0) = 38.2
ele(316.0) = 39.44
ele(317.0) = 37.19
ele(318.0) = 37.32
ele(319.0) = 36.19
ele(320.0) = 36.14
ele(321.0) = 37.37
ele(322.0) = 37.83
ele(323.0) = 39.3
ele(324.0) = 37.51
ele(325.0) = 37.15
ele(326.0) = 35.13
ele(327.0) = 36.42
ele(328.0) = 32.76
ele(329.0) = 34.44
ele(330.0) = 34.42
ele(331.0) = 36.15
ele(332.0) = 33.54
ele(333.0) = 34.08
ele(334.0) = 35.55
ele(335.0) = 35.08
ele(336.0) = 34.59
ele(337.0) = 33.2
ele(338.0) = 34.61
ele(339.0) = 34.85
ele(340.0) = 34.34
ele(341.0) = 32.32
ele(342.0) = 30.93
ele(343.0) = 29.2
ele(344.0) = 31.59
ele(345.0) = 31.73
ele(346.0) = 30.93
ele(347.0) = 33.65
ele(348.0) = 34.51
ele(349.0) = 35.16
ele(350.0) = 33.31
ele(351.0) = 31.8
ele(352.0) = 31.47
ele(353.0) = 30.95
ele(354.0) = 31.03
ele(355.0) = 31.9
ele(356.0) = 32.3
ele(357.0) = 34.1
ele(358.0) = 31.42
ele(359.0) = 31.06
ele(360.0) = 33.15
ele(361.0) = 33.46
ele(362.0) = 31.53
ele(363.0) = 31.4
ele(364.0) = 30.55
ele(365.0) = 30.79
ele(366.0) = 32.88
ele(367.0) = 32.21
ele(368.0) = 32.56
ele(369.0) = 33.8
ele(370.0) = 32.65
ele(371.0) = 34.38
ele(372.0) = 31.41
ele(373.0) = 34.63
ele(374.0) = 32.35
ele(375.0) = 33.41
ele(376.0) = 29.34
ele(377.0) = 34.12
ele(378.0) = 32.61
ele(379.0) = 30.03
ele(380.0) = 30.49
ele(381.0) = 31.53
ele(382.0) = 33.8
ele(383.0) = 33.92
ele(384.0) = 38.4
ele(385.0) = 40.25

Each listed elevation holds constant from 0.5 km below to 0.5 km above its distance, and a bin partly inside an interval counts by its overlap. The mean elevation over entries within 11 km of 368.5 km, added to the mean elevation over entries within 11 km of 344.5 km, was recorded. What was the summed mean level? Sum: 65.1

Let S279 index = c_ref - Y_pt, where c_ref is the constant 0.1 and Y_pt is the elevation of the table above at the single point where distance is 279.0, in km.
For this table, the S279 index -34.0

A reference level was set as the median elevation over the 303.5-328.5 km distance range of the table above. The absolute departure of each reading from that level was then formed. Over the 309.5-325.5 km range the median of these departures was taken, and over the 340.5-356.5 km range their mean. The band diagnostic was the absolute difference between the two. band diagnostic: 1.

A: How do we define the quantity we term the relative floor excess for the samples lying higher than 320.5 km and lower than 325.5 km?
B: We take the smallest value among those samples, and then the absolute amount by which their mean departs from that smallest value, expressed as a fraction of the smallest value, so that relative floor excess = 0.018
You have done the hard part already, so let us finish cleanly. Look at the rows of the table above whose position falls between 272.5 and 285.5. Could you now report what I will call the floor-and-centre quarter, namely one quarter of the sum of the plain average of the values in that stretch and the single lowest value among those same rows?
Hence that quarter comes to 15.5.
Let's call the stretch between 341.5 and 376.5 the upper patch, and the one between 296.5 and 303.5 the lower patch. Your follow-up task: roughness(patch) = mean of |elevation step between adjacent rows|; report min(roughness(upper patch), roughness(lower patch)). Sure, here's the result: 1.4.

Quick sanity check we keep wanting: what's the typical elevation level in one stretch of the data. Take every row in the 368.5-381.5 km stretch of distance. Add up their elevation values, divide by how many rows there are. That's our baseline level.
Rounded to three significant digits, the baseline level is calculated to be 32.4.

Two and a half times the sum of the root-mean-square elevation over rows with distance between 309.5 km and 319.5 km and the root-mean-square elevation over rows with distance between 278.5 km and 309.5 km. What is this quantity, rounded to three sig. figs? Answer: 153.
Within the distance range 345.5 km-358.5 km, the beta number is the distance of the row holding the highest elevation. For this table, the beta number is 349.0 km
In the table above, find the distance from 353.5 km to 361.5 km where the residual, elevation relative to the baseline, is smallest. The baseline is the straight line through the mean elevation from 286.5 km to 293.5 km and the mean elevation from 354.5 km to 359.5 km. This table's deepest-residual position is 359.0 km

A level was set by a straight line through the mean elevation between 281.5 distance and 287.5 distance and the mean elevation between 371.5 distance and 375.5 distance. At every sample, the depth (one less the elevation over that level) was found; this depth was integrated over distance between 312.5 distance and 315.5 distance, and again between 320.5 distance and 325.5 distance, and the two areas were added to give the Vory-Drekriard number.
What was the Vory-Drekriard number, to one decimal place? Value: -1.7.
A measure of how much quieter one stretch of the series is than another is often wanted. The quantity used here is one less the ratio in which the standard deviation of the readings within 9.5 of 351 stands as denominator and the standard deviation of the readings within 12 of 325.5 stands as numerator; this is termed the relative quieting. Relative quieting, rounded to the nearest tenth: -0.2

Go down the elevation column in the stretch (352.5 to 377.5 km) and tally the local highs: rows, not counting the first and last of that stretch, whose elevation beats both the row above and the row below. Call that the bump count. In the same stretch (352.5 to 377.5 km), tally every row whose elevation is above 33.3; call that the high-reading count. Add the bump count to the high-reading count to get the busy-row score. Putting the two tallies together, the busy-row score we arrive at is 14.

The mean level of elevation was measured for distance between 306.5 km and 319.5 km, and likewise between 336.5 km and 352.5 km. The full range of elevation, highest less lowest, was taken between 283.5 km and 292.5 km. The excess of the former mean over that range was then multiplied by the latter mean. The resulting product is 766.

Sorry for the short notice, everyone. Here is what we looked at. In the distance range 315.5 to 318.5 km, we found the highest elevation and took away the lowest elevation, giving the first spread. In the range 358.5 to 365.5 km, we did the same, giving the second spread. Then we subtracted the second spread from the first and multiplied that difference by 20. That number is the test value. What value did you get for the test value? -13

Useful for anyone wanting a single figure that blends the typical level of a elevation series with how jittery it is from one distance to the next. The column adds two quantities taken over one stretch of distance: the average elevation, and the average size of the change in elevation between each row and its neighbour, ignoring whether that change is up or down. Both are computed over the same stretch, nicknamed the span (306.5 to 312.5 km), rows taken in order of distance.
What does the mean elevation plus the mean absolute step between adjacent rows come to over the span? 32.3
